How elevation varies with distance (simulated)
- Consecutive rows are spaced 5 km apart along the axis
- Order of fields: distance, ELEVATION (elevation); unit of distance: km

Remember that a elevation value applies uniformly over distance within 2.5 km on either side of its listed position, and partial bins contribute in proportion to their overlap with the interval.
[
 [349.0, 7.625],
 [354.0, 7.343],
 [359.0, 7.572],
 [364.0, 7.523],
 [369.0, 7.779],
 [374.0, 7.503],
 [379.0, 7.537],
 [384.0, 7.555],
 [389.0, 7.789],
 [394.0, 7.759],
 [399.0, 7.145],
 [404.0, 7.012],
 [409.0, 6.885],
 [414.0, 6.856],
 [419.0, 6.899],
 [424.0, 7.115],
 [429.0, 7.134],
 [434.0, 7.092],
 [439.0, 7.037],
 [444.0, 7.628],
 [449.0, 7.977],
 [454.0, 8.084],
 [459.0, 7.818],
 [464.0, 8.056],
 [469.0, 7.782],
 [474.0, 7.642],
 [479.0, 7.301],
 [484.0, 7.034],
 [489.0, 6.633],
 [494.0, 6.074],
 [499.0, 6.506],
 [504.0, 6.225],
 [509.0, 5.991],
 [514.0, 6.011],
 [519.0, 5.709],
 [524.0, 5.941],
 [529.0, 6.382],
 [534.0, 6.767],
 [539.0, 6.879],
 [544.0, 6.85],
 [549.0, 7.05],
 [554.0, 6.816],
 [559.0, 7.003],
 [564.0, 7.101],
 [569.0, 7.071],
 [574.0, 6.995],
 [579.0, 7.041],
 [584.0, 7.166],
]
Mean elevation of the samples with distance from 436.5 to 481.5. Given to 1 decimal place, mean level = 7.7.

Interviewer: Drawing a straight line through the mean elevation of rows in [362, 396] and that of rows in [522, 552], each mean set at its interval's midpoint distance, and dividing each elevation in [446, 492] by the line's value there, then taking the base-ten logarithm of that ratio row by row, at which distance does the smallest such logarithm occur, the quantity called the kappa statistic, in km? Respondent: 489.0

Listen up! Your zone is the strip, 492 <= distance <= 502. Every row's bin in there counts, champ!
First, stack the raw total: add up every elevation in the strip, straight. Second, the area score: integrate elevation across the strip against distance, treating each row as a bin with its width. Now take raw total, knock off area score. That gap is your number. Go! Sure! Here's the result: -50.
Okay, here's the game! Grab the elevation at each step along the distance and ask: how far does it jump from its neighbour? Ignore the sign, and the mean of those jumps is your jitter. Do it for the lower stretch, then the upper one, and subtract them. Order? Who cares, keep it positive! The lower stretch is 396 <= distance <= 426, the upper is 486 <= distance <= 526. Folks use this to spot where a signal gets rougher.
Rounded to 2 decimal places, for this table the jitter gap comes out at 0.18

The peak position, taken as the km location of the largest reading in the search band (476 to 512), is 479.0 km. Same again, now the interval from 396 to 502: 454.0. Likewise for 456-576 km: 464.0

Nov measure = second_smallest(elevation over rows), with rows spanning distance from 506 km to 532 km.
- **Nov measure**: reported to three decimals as 5.941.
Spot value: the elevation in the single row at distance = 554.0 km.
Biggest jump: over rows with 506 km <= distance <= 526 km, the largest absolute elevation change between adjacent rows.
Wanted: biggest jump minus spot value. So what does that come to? -6.51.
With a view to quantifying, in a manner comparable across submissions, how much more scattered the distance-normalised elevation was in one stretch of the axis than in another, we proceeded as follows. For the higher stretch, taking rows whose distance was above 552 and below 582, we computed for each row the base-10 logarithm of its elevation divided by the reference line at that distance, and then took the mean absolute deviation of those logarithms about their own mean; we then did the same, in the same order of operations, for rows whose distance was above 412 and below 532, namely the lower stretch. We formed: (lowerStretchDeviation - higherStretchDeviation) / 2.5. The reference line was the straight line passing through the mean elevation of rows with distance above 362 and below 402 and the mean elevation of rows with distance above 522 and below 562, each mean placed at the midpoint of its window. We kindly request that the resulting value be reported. 0.011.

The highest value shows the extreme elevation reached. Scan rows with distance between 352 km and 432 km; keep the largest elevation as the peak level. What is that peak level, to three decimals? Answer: 7.789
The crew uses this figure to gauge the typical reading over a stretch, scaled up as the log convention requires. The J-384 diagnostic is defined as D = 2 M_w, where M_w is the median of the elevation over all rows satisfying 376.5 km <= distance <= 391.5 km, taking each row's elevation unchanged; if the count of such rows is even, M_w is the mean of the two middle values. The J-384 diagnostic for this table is 15.1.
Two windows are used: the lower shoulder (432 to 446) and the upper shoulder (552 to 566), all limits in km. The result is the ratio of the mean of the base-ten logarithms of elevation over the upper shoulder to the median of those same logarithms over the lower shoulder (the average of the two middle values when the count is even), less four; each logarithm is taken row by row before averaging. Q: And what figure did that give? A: -3.01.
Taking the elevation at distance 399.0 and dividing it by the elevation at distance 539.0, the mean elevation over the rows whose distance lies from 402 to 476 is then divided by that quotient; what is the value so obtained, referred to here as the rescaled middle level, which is 7.13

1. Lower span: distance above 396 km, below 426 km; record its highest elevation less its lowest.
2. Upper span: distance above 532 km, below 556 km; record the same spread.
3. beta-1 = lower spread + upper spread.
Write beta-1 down 0.57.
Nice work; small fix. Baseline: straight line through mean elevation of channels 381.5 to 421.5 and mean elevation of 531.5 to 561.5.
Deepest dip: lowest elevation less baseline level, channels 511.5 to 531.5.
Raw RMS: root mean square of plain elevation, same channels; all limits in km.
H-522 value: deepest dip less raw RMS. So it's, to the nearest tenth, -7.3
